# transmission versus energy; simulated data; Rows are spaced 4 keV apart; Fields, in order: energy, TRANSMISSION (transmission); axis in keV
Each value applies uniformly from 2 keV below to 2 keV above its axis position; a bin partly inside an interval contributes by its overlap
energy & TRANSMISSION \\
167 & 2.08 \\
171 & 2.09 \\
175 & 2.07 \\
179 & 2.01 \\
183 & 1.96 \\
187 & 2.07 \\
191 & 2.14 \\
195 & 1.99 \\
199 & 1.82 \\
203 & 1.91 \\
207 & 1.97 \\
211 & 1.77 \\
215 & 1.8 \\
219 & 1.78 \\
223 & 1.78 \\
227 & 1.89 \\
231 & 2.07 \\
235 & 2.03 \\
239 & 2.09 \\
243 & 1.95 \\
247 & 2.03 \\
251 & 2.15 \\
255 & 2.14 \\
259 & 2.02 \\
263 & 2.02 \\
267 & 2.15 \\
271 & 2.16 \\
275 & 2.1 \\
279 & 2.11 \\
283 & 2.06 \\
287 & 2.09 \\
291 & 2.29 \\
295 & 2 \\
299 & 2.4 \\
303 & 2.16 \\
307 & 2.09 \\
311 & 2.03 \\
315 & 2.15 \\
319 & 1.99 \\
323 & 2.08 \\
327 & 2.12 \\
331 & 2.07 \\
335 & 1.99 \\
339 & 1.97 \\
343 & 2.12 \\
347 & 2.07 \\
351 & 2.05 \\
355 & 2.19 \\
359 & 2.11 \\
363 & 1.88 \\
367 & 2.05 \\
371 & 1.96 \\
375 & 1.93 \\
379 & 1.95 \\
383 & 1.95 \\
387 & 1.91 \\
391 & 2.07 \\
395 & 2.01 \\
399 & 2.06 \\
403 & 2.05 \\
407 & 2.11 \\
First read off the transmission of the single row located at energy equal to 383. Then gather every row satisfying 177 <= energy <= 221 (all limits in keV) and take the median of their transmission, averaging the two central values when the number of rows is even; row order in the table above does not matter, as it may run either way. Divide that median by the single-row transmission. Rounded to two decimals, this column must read 1.01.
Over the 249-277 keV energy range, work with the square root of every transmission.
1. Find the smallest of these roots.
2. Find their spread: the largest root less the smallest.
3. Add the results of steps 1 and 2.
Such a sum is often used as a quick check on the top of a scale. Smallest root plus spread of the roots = 1.47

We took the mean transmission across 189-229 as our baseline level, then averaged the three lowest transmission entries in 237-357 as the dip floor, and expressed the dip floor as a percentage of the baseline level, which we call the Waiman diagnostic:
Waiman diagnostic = 105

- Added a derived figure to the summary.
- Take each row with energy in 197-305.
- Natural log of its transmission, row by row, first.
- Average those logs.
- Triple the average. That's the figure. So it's 2.11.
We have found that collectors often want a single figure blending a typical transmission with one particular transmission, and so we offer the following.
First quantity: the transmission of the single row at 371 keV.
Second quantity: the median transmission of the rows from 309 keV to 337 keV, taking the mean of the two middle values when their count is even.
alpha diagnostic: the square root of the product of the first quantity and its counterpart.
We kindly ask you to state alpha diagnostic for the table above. 2.01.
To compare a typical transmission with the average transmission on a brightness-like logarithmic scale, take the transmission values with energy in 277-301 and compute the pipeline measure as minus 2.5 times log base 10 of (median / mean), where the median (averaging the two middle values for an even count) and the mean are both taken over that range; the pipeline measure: 0.030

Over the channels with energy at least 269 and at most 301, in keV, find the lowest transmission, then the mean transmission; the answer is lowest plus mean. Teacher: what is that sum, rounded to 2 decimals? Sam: 4.15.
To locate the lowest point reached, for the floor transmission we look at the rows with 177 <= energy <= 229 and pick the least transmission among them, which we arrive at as 1.77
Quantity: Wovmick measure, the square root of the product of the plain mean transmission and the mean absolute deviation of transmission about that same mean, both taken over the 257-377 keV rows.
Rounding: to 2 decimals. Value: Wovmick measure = 0.39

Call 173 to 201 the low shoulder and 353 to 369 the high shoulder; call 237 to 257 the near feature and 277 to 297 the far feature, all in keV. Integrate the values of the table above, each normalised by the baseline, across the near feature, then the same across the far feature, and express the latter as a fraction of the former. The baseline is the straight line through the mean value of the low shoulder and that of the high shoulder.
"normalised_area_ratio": 1.01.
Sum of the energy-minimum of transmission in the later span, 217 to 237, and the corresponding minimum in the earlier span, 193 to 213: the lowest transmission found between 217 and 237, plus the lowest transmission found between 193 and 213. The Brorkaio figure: 3.55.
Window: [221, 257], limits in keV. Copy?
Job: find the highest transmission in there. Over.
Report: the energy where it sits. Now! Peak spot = 251 keV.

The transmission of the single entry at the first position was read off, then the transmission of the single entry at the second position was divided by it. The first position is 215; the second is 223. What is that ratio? 0.99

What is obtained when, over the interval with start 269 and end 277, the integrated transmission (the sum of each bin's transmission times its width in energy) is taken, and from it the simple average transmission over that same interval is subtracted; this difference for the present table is 14.9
